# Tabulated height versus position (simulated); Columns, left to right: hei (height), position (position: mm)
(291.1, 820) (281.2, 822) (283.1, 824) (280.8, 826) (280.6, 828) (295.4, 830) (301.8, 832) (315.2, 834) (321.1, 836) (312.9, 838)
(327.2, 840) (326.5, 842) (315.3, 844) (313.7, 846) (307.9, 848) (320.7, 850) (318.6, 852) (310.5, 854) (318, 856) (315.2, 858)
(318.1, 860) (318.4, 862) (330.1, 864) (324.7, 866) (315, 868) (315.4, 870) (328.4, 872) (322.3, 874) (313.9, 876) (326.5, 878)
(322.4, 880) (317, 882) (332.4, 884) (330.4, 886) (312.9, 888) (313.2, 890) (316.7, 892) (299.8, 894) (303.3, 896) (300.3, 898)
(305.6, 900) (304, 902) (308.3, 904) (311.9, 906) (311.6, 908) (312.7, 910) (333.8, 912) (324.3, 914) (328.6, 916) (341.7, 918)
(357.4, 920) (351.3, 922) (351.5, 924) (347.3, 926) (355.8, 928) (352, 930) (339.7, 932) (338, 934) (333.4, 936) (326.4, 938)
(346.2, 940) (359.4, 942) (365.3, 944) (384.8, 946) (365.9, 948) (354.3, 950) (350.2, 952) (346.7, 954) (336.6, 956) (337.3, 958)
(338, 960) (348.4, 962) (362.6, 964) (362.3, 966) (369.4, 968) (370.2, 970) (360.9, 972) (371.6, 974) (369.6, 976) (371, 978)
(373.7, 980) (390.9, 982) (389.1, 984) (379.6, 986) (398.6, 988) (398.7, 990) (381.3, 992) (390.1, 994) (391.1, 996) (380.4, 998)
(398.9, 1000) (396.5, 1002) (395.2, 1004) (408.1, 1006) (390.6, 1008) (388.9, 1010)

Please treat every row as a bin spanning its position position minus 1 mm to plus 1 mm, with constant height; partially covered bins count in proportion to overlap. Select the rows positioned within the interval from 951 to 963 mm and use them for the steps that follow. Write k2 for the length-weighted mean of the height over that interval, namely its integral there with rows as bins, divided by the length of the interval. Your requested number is 343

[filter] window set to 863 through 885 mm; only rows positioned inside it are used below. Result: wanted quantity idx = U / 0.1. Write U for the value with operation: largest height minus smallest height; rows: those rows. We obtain 185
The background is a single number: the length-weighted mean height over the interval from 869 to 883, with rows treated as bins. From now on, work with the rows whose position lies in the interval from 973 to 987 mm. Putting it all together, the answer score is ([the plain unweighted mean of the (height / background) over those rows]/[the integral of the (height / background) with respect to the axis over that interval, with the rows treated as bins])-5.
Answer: -4.93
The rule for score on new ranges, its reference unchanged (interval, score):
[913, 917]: -4.75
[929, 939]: -4.90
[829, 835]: -4.83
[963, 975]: -4.92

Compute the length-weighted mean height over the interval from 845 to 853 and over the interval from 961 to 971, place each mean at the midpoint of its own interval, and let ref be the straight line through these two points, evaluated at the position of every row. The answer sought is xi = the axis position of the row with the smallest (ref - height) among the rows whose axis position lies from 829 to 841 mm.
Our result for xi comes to 840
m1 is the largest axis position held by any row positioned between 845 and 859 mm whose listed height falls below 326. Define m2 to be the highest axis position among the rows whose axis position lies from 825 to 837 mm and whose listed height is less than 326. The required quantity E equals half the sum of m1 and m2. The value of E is 847 mm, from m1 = 858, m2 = 836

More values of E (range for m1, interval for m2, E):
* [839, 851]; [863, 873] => 860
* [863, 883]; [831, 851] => 866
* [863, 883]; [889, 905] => 893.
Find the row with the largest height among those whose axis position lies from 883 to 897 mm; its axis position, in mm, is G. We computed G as 884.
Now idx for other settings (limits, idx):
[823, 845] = 466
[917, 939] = 310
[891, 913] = 340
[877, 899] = 326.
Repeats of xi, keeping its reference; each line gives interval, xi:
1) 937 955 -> 946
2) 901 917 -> 912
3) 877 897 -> 884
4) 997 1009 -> 1006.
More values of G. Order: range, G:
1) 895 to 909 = 906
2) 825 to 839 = 836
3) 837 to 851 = 840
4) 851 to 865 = 864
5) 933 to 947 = 946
